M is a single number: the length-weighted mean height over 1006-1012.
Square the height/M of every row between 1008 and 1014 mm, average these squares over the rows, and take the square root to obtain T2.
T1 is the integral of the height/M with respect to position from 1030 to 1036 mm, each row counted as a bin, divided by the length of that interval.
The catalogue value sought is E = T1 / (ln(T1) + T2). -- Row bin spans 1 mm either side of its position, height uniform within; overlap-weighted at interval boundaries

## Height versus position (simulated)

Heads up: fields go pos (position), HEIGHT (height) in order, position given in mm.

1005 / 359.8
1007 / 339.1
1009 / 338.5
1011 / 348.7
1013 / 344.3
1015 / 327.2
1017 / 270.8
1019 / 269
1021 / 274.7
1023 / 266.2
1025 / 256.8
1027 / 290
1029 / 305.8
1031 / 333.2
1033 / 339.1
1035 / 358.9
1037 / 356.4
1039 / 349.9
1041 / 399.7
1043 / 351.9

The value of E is 0.99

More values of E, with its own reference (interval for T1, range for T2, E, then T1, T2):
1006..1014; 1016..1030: 1.24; 1.00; 0.81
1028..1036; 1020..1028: 1.26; 0.98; 0.80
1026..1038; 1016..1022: 1.27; 0.97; 0.79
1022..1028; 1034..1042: 0.94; 0.79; 1.07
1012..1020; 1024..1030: 1.25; 0.89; 0.83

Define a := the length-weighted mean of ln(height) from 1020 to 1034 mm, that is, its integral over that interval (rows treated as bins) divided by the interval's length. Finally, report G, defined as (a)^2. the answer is 32.3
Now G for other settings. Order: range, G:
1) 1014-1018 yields 32.4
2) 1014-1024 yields 31.8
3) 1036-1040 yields 34.4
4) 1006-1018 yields 33.5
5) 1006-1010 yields 33.9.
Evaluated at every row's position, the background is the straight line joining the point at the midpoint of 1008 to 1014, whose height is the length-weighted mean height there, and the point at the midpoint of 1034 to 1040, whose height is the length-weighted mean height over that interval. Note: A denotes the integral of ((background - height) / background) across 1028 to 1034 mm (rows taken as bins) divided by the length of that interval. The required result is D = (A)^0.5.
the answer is 0.27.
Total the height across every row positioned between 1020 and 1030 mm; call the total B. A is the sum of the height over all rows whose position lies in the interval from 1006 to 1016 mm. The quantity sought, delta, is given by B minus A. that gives -304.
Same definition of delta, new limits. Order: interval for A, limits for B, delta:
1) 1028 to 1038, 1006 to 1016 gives 4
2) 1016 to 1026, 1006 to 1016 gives 360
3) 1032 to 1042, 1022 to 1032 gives -352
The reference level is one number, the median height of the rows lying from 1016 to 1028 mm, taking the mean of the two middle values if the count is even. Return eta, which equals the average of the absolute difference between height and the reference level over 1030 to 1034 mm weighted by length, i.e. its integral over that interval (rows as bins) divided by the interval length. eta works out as 66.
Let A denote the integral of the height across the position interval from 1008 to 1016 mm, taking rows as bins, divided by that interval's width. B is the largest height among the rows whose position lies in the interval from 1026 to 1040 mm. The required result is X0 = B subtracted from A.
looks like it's -19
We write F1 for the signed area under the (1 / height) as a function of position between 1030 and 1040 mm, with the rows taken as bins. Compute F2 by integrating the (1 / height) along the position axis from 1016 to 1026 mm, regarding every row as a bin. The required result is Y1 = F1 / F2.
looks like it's 0.77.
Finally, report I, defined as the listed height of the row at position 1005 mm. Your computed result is 359.8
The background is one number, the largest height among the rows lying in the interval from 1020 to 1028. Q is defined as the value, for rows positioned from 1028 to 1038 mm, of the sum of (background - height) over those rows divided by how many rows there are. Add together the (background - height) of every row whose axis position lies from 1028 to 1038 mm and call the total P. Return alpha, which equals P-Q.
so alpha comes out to -195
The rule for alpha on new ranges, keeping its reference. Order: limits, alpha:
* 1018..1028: 75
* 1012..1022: -29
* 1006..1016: -198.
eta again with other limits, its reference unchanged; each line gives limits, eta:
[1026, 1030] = 28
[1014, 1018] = 29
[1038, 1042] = 105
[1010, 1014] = 77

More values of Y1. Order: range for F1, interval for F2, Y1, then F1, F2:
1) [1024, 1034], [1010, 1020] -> 1.02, 0.033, 0.032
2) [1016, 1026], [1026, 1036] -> 1.21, 0.037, 0.031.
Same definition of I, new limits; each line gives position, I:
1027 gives 290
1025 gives 256.8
